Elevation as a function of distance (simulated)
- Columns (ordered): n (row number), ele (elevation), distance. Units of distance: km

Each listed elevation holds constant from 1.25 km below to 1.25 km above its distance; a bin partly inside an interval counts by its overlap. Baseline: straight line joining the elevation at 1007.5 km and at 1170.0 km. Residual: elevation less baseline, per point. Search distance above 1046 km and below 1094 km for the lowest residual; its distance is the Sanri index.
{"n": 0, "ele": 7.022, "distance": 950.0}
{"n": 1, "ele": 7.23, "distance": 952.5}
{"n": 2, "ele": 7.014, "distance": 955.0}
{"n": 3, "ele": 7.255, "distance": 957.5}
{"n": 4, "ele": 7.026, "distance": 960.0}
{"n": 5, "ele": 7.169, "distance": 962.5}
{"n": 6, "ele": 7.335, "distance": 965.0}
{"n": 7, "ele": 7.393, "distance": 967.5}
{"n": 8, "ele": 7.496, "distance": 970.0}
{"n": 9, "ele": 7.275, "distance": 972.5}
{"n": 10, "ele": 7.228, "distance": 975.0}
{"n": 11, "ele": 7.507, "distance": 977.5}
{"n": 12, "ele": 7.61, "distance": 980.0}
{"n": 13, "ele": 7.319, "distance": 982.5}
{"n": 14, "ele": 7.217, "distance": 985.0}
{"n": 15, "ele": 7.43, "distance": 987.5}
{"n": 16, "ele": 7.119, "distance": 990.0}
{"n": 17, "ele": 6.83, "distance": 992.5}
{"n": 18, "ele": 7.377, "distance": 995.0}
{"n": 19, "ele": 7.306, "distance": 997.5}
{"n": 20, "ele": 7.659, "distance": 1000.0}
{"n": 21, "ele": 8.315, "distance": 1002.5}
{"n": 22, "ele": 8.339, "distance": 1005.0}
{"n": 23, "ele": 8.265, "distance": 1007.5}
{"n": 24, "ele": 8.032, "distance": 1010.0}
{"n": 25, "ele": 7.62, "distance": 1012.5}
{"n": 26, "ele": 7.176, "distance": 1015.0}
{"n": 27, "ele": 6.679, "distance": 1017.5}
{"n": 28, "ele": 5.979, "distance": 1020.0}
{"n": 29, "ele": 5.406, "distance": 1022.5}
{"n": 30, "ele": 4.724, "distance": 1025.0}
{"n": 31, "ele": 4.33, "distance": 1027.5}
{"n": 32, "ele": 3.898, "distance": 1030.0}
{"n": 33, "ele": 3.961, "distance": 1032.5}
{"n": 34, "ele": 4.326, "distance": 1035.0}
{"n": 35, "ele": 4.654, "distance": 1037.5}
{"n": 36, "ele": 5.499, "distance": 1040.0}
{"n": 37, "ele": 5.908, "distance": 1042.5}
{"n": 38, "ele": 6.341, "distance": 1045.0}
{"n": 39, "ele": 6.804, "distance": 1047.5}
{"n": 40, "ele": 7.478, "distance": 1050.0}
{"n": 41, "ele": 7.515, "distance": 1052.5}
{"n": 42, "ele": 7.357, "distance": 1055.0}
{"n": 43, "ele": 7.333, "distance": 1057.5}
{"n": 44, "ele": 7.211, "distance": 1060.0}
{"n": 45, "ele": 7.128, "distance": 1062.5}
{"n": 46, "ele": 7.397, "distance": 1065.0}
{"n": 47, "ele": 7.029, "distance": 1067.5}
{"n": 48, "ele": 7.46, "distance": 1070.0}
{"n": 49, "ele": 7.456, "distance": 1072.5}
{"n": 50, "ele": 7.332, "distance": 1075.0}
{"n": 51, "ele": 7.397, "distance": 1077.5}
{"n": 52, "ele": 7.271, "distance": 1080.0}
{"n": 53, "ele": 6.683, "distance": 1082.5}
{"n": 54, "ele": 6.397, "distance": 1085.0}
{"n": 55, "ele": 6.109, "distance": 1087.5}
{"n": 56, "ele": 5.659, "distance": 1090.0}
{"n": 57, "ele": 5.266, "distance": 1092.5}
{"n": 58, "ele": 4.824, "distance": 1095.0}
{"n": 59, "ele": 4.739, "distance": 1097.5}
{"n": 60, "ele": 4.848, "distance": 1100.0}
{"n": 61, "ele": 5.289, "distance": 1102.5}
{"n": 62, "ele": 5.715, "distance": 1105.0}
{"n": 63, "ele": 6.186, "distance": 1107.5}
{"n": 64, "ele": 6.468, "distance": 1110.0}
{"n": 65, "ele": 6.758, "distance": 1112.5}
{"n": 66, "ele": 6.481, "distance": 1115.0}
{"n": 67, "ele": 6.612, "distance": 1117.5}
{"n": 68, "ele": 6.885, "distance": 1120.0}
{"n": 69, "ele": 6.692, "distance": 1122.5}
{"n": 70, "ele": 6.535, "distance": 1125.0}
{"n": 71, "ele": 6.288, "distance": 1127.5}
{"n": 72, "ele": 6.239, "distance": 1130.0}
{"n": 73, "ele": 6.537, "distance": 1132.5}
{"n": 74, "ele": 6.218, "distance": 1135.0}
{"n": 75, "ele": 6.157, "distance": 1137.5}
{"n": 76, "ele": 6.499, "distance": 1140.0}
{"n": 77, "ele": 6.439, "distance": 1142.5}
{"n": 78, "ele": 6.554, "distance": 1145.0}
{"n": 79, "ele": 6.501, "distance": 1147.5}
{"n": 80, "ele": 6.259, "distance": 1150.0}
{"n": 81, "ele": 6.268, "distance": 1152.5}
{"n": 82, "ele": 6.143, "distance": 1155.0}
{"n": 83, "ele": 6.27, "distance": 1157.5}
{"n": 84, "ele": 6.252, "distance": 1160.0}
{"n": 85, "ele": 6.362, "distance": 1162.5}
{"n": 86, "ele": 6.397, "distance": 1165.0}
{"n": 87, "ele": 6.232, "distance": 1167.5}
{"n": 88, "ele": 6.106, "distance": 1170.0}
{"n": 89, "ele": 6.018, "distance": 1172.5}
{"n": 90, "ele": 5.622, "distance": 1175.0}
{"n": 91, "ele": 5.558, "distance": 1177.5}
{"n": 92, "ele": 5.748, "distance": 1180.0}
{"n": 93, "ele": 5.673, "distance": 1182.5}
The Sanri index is 1092.5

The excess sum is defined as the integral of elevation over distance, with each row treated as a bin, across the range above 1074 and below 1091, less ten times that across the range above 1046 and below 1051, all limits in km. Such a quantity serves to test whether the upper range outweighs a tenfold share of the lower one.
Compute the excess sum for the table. -240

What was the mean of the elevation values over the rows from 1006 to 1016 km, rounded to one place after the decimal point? 7.8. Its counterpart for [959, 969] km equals 7.2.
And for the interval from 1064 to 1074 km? 7.3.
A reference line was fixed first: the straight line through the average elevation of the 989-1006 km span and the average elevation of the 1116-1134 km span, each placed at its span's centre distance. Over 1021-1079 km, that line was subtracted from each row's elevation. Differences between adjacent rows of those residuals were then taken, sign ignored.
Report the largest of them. 0.87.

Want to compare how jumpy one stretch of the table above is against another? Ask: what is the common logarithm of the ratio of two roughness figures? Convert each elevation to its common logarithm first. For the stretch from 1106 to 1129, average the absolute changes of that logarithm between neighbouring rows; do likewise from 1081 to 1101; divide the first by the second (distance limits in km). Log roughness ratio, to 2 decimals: -0.17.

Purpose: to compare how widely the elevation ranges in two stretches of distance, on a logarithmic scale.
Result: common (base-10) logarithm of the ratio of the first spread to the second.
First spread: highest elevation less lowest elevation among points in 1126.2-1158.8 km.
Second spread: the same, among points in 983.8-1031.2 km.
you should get -1.0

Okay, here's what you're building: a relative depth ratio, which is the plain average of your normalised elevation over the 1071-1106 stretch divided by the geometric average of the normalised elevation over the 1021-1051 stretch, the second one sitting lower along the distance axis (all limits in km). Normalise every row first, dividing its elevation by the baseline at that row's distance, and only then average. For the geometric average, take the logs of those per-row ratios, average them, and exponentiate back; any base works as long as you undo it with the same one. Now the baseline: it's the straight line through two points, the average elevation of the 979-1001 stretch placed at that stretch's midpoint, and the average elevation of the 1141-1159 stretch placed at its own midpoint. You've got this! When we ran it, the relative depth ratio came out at 1.23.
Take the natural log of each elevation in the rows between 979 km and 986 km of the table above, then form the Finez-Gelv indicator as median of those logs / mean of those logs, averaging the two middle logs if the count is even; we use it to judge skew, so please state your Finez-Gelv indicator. 1.00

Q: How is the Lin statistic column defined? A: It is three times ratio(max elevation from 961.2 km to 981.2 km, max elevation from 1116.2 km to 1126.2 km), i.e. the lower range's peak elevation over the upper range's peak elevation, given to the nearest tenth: 3.3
